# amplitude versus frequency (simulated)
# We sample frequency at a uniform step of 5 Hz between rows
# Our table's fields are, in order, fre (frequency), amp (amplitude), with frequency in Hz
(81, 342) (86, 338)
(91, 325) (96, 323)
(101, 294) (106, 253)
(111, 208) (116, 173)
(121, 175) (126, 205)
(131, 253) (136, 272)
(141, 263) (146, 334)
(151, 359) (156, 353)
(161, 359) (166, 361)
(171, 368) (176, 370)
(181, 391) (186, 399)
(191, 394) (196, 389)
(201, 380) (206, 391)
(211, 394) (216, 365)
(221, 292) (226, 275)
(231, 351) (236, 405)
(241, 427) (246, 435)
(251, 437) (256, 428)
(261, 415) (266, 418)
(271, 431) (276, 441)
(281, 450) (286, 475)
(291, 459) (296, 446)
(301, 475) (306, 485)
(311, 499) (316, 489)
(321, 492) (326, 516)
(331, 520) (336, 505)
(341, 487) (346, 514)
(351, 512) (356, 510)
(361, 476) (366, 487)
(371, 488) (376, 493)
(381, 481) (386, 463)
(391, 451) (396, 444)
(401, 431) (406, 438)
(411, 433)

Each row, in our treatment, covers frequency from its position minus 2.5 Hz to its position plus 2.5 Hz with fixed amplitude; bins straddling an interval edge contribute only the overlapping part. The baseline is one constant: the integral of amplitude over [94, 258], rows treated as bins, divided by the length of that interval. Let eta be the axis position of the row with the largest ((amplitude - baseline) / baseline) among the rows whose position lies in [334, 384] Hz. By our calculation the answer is 346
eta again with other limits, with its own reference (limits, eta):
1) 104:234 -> 186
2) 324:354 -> 331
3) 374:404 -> 376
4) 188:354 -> 331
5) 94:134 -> 96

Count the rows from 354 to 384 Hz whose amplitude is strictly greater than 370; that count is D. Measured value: 6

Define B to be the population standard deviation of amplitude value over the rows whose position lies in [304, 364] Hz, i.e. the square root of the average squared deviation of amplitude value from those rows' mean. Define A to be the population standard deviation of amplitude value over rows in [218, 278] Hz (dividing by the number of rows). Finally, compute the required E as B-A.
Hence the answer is -42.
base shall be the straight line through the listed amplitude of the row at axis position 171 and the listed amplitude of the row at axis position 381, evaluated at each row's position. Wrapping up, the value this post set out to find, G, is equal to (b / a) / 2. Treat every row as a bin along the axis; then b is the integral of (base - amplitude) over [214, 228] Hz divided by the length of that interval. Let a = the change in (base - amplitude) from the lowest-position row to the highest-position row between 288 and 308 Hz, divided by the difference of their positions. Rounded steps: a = -1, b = 85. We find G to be -36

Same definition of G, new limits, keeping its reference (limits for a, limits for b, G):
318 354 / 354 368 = 79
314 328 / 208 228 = -14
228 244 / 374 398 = -1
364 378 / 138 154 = -293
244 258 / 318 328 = -21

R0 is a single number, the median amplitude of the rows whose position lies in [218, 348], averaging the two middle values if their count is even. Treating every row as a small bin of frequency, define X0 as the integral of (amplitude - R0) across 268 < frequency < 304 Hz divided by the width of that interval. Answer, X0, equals 6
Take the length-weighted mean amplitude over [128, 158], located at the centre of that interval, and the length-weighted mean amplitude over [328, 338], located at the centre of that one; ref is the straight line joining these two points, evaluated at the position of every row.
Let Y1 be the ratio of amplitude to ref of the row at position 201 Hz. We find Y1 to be 1.03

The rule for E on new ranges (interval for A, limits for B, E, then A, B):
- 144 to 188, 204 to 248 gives 35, 18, 53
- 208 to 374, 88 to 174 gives 6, 60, 66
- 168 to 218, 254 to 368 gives 21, 12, 32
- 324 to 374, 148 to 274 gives 25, 15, 40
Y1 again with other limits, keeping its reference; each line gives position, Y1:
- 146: 1.09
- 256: 1.00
